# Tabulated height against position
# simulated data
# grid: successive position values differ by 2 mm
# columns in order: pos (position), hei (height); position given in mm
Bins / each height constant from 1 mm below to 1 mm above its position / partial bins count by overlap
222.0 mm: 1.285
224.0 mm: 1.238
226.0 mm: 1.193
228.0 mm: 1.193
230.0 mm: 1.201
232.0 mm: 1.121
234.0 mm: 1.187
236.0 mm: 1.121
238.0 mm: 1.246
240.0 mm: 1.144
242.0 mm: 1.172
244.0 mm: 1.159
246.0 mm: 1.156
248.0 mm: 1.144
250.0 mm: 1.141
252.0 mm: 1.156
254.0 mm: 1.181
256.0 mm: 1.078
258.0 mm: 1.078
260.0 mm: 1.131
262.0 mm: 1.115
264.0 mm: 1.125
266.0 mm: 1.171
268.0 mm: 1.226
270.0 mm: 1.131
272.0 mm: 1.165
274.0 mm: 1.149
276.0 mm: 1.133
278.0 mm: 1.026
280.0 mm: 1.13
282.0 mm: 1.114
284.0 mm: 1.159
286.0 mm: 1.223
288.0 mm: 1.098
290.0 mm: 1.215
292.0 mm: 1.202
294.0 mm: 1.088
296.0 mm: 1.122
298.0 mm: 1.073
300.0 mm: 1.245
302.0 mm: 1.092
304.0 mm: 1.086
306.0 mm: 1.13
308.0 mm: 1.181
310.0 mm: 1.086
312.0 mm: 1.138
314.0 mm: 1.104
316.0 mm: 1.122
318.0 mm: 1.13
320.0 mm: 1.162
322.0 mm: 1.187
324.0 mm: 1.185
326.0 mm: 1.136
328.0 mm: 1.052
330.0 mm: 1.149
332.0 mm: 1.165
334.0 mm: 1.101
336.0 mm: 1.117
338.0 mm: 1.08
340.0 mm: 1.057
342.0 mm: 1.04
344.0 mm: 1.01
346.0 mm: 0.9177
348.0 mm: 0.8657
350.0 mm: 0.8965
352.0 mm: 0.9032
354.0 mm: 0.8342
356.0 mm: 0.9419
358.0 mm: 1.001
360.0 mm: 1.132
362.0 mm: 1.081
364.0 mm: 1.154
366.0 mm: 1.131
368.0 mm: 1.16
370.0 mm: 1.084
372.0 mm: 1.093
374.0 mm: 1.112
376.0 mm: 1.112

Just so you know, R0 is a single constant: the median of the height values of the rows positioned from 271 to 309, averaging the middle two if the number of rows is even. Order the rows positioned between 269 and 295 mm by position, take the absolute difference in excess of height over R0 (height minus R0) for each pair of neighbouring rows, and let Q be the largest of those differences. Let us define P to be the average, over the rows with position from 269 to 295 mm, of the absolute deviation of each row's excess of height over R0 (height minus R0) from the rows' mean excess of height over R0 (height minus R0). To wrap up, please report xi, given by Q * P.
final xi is 0.005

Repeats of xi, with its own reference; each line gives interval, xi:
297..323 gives 0.006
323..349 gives 0.007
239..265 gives 0.002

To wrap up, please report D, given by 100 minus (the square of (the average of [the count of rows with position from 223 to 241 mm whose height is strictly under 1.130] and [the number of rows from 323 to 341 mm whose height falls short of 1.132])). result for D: 88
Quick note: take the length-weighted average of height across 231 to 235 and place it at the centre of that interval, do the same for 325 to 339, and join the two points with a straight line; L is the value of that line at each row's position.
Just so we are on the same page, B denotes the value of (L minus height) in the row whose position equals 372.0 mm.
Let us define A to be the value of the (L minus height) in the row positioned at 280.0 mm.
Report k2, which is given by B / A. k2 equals 1.0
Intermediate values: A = 0.01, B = 0.01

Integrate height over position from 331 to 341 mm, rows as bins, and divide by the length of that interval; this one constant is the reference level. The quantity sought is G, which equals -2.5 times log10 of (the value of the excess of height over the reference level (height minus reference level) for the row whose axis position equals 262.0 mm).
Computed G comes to 4.9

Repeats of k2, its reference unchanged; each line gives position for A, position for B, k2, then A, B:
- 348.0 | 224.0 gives -0.3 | 0.24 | -0.08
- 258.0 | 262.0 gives 0.4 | 0.07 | 0.03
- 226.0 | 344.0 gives -2.7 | -0.04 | 0.10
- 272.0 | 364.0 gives 2.0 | -0.03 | -0.05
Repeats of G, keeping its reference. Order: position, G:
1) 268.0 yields 2.3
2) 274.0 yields 3.4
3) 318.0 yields 4.0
